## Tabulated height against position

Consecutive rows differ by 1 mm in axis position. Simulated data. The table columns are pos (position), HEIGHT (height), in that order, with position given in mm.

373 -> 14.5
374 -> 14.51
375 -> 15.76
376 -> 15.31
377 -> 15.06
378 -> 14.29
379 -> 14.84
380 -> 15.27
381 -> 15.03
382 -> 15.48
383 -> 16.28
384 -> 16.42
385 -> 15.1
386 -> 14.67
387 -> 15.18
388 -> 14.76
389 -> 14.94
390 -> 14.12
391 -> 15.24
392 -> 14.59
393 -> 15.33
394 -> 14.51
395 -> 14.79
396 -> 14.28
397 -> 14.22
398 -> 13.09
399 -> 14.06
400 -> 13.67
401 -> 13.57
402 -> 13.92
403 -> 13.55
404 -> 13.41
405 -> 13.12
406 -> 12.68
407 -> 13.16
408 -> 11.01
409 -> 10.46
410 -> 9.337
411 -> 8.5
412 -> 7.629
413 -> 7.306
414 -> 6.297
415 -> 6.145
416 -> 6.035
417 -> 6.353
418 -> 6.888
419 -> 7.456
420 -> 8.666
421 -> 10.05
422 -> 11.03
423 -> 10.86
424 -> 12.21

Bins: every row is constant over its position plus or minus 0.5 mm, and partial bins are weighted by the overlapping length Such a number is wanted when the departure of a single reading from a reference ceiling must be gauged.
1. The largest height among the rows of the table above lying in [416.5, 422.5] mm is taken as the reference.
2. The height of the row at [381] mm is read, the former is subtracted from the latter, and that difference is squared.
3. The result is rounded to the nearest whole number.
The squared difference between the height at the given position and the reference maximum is 16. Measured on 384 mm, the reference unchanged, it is 29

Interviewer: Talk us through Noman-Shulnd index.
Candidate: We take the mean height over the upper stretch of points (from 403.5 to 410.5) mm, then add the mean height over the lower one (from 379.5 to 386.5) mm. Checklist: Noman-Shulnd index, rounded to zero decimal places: 27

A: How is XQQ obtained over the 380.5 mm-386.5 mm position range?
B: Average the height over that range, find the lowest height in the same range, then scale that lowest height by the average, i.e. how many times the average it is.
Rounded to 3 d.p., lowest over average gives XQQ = 0.947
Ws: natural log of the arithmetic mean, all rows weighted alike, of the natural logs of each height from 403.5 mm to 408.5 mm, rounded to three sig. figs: 0.931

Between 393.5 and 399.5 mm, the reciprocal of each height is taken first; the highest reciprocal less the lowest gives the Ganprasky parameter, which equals 0.0088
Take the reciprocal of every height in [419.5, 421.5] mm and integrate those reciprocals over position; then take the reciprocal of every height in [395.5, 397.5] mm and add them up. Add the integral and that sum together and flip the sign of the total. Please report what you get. -0.36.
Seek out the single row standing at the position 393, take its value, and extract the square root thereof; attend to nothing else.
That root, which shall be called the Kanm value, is 3.92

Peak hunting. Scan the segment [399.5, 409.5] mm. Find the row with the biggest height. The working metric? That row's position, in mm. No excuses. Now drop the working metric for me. 402 mm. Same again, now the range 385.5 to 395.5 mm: 393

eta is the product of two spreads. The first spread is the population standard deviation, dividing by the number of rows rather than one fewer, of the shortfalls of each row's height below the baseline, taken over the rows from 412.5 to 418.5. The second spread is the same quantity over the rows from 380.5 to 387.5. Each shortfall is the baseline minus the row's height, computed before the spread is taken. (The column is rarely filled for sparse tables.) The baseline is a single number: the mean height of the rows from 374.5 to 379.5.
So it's 0.27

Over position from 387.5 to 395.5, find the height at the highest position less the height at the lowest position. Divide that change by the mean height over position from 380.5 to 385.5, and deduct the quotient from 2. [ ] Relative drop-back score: 2.00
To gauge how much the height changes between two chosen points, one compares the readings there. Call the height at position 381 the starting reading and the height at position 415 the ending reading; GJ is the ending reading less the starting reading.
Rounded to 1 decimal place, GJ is -8.9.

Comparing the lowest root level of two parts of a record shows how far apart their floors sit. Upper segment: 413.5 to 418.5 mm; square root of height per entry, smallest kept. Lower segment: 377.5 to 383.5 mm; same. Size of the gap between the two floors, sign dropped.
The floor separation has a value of 1.3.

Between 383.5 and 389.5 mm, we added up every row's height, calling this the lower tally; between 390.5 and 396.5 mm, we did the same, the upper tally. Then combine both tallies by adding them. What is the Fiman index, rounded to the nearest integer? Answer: 180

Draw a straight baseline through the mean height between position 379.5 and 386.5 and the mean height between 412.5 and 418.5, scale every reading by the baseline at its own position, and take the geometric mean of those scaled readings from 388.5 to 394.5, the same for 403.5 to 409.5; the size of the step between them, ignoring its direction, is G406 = 0.24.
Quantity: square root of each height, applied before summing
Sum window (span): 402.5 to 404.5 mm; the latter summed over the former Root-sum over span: 7.3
